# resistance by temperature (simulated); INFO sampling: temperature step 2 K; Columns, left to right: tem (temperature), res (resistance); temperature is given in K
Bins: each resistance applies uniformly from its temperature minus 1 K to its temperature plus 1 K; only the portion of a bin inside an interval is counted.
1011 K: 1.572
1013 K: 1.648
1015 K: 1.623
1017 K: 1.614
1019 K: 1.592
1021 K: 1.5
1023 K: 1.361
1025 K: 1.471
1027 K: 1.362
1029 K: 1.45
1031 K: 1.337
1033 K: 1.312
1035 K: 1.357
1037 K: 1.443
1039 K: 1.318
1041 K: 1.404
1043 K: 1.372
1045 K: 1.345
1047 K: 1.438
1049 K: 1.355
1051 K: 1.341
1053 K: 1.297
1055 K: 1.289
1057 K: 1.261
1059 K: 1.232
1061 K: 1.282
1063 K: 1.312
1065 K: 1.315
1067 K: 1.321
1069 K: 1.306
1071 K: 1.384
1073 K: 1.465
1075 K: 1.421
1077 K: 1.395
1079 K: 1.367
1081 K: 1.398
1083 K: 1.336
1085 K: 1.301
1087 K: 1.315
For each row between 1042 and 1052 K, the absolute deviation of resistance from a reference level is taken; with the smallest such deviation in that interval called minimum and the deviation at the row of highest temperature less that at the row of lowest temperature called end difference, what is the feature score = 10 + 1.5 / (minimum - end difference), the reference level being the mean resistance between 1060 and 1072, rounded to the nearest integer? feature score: 39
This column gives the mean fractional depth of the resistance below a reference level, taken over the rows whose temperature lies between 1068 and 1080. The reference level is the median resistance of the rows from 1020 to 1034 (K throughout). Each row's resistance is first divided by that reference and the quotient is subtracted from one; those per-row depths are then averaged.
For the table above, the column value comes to -0.020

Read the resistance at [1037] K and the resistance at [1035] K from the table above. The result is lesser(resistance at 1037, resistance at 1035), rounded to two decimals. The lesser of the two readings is 1.36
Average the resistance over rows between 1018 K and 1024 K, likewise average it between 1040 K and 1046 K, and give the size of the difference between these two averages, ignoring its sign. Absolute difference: 0.11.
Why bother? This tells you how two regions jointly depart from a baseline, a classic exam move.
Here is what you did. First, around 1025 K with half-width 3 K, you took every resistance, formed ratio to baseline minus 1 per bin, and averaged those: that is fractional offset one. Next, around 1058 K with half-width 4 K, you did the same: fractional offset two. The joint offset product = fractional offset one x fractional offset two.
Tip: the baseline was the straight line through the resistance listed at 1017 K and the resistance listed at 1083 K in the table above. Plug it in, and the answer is 0.0140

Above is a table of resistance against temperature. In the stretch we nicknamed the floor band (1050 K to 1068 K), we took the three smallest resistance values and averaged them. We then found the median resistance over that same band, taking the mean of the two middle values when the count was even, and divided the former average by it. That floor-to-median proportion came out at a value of 0.970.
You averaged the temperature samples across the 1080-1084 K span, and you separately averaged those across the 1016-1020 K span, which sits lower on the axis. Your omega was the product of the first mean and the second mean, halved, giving 1.10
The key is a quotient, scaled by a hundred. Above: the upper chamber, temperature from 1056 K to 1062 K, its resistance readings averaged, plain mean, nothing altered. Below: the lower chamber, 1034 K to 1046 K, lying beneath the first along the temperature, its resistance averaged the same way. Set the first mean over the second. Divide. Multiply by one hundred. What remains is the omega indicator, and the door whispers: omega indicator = 92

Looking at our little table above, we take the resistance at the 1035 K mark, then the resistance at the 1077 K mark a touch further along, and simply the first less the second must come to -0.04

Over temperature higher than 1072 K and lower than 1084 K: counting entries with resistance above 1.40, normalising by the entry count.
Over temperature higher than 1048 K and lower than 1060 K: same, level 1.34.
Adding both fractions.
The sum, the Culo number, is 0.67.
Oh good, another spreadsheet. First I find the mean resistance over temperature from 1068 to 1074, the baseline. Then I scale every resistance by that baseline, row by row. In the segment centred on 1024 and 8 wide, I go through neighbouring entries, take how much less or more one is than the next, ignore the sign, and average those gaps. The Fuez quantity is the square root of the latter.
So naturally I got 0.29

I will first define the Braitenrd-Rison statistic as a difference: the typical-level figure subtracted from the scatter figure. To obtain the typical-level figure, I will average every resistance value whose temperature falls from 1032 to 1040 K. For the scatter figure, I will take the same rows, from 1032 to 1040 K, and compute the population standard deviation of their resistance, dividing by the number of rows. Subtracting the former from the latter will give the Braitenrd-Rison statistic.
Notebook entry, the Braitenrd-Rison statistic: -1.31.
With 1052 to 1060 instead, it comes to -1.24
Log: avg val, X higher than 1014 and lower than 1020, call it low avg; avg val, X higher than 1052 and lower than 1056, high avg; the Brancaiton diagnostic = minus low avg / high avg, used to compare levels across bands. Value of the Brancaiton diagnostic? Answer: -1.24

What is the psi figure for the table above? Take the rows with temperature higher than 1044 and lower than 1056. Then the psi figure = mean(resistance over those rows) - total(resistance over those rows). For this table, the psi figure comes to -6.7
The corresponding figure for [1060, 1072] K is -6.6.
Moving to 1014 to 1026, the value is -7.6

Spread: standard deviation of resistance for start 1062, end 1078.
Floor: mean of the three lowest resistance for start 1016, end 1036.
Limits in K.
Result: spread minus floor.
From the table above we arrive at -1.28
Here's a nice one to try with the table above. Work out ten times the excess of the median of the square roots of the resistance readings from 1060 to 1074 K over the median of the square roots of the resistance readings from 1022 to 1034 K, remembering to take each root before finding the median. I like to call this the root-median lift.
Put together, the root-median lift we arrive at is -0.20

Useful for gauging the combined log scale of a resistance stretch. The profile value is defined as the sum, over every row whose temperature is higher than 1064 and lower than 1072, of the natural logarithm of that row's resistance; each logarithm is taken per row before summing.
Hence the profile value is 1.14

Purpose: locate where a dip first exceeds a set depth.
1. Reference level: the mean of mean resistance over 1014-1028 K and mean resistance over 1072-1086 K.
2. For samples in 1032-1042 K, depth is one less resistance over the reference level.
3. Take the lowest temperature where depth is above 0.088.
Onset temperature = 1033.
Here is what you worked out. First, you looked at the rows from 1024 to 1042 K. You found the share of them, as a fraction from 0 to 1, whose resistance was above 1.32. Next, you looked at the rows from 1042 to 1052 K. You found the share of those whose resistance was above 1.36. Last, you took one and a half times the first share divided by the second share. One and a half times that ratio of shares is 2.9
